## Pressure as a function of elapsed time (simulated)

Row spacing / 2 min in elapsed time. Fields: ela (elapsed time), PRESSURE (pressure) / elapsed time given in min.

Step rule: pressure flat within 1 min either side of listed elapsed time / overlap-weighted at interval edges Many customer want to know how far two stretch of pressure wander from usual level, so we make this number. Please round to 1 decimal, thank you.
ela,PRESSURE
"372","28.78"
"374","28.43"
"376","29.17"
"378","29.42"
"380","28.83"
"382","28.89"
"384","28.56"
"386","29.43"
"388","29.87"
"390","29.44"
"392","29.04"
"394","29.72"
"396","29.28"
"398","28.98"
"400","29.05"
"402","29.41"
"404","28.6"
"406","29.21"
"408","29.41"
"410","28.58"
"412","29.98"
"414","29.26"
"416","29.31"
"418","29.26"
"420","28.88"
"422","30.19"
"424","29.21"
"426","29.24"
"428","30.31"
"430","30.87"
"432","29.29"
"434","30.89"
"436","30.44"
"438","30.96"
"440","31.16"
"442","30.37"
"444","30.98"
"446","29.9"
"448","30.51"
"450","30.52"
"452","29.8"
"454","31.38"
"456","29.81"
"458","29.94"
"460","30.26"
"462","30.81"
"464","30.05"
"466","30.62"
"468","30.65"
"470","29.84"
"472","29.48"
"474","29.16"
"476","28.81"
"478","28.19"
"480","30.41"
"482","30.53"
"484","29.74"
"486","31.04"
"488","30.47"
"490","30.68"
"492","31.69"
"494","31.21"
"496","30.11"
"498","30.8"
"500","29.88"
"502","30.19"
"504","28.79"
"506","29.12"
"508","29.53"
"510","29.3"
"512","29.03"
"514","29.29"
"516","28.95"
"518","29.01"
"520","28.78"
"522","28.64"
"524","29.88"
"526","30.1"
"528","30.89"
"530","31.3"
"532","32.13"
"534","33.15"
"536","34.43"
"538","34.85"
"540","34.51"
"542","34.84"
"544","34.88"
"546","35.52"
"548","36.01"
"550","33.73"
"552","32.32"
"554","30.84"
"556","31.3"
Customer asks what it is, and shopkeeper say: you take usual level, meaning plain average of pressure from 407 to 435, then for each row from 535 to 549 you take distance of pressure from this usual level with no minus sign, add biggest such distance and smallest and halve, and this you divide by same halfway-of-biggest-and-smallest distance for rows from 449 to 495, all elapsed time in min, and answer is 5.1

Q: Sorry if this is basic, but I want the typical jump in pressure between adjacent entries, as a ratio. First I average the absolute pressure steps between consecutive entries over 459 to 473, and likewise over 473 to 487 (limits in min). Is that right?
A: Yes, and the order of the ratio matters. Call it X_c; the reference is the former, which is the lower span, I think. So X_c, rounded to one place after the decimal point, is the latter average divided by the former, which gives 1.8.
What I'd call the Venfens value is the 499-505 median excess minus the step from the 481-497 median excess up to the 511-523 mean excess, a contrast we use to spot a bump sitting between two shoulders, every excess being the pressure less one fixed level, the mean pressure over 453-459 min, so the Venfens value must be 1.2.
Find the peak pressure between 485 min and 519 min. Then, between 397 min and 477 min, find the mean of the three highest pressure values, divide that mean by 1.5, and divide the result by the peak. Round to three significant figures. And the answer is 0.656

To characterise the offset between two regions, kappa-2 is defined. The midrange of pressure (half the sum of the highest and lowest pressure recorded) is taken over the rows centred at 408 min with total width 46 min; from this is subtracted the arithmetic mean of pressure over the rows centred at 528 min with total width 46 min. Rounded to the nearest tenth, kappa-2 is -1.9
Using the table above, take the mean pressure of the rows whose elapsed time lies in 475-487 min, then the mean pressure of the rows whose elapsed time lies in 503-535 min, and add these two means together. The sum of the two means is 59.7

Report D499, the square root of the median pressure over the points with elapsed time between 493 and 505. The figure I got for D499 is 5.49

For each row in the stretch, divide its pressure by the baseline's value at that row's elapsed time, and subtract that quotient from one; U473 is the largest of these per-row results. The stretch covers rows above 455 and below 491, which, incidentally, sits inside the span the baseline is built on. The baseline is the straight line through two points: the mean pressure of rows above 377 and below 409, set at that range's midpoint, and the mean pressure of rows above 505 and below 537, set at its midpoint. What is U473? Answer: 0.0564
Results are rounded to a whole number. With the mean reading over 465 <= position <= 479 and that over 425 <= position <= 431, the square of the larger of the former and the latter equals 908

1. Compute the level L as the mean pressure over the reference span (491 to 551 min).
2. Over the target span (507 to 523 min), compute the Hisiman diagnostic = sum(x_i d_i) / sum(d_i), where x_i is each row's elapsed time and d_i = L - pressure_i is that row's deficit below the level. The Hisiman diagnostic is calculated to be 515.5 min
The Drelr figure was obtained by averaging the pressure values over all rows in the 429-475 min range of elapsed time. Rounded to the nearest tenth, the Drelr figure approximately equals 30.3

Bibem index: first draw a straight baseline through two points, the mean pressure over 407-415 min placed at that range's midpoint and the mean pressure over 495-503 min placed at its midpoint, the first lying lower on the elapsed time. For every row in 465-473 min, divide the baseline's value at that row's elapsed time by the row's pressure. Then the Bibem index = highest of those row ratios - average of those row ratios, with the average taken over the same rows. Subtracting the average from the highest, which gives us 0.023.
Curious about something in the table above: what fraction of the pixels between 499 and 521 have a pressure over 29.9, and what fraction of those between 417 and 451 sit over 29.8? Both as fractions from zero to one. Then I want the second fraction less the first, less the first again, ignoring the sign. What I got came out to 0.52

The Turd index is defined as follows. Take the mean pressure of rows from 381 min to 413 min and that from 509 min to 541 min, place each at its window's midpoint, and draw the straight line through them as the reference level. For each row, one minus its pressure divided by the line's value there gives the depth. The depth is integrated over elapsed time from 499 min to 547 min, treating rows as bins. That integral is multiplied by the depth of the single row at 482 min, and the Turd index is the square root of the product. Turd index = 0.051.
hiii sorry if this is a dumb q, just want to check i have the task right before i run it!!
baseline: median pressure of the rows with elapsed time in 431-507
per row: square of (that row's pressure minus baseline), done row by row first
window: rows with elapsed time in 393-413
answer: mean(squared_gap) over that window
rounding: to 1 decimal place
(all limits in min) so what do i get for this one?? 1.5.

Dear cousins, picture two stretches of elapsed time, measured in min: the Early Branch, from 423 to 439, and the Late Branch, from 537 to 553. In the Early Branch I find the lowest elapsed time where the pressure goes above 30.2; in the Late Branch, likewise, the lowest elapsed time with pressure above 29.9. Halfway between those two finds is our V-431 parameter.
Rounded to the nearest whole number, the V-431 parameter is 483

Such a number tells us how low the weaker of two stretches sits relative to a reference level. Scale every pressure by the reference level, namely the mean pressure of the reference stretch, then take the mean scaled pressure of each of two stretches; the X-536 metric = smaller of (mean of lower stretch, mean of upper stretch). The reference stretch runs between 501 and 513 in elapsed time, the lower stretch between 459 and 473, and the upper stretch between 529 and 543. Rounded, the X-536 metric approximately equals 1.03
